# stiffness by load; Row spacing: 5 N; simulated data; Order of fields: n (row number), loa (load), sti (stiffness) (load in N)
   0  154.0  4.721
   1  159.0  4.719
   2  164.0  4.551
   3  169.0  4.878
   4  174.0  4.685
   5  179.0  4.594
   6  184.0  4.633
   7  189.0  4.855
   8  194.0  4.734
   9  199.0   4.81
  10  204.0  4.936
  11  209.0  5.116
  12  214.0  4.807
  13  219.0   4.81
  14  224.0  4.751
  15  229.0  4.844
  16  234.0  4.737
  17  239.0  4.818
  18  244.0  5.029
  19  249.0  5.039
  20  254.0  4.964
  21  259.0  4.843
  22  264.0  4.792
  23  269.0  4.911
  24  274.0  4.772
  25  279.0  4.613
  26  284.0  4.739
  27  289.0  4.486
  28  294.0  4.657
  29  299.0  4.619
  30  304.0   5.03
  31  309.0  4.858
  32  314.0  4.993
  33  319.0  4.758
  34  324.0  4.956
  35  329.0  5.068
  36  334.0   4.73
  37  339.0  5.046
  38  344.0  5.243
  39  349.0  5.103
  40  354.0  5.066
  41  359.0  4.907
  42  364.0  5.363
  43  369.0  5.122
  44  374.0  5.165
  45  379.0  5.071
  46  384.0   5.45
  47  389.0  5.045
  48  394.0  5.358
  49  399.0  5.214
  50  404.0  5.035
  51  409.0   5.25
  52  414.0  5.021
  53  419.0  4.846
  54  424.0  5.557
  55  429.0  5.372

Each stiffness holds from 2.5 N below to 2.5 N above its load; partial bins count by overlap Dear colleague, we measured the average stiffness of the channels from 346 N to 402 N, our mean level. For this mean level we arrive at 5.17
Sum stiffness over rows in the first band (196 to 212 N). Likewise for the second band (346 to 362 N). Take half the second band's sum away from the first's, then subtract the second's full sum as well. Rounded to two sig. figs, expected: -7.8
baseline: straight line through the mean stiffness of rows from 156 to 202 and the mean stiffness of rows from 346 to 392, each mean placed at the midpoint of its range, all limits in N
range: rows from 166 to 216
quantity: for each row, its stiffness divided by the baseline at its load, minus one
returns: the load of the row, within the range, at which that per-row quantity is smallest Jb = 179.0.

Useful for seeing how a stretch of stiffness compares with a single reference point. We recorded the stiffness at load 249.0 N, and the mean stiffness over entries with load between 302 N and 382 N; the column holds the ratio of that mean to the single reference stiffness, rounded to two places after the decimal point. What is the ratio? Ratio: 1.00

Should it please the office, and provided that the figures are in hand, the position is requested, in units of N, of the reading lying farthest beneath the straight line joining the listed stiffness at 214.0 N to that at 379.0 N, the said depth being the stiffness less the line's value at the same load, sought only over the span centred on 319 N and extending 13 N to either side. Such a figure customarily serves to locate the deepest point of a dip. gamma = 319.0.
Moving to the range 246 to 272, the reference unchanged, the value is 264.0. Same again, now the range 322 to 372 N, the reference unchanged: 334.0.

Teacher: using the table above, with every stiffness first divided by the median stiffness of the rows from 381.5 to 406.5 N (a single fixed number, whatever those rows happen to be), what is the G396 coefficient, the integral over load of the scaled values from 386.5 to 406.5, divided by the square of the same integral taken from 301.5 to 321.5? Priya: 0.0558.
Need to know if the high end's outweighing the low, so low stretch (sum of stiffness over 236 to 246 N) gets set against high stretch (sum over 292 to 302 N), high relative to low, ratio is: 0.94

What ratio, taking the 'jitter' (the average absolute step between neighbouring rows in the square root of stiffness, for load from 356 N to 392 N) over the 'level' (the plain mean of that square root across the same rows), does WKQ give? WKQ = 0.026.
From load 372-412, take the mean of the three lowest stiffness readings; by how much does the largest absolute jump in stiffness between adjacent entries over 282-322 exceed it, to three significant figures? -4.64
